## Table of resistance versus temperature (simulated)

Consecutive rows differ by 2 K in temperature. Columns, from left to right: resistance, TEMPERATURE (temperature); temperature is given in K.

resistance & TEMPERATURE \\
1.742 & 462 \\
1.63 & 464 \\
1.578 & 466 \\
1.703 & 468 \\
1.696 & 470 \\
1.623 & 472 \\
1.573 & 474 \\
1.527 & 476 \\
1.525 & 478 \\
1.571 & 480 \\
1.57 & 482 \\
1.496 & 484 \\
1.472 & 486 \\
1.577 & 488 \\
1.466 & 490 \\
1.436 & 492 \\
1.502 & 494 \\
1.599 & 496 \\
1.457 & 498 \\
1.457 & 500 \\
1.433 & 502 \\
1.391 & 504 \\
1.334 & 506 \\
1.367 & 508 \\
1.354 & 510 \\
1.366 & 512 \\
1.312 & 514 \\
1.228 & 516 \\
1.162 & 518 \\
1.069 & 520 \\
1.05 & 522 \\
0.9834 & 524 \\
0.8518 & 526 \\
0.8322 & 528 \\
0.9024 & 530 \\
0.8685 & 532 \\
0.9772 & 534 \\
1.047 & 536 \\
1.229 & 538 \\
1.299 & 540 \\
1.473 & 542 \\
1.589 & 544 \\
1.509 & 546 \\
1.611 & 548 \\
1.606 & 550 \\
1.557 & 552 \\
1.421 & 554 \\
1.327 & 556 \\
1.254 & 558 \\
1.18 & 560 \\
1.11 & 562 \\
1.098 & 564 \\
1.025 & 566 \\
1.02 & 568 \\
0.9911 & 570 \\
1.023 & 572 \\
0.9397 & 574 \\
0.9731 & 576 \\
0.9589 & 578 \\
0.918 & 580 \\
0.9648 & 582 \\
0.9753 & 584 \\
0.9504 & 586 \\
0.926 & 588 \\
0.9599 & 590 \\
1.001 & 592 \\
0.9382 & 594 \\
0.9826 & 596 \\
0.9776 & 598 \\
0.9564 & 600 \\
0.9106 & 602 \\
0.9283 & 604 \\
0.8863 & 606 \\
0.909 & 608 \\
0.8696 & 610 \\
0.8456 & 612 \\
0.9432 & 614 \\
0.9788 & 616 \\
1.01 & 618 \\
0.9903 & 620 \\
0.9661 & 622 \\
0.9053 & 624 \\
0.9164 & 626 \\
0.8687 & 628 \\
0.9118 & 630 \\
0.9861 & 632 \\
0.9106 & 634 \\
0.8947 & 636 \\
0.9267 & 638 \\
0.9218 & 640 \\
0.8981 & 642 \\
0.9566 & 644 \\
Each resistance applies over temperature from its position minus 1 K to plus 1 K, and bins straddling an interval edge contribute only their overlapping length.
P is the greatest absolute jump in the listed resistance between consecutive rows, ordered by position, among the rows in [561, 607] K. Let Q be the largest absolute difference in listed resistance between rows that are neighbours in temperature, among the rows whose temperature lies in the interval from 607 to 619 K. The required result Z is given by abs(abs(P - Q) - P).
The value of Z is 0.069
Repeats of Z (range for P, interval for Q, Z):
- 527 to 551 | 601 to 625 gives 0.098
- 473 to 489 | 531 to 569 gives 0.028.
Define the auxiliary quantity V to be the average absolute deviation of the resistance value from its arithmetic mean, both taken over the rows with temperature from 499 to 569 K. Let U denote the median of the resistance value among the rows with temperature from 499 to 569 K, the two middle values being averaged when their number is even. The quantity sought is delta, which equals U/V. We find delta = 6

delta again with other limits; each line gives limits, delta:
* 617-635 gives 22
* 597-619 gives 23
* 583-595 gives 47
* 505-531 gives 7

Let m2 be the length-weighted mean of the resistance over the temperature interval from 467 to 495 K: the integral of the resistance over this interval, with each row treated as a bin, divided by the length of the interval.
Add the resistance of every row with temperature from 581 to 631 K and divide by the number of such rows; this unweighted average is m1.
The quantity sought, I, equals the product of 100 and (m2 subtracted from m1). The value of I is -61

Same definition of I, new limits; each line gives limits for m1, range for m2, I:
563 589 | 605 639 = 6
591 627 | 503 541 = -20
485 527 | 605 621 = 40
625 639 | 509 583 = -25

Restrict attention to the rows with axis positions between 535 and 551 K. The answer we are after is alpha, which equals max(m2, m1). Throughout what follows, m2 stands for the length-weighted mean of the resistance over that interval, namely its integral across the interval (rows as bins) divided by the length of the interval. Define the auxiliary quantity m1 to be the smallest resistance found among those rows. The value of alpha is 1.42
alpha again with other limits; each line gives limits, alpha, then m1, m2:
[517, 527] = 1.02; 0.8518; 1.02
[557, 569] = 1.11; 1.02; 1.11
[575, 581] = 0.95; 0.918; 0.95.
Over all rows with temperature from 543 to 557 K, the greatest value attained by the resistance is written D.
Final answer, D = 1.611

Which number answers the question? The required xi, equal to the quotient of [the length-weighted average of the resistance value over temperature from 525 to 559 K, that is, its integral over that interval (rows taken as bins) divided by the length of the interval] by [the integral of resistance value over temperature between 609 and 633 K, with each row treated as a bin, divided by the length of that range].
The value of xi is 1.35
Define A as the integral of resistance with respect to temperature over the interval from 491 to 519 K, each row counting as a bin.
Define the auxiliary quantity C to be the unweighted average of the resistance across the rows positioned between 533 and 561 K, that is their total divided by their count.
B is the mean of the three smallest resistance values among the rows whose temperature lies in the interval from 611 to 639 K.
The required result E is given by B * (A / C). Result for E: 25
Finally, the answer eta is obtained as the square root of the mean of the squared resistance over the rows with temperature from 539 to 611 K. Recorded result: 1.1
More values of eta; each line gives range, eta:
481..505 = 1.5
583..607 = 0.9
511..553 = 1.2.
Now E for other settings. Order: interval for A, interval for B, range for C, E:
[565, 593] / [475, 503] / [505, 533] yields 35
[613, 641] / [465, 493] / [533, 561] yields 28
